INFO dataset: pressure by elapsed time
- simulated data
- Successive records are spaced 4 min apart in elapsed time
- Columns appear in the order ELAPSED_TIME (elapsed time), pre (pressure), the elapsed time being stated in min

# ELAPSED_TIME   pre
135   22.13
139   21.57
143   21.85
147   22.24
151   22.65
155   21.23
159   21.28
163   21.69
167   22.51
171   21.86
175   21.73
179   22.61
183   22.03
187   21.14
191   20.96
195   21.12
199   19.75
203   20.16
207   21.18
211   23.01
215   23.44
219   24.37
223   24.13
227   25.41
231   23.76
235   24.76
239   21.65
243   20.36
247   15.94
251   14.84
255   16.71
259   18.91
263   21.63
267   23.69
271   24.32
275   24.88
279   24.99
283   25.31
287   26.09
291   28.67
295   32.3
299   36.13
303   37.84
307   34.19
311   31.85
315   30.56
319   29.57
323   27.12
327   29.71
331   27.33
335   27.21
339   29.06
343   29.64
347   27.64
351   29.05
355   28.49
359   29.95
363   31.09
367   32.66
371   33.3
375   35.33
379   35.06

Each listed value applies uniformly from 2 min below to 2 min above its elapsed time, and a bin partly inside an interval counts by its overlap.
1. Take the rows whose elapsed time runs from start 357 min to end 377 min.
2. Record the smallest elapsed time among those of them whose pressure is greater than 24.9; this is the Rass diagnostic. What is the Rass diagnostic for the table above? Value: 359 min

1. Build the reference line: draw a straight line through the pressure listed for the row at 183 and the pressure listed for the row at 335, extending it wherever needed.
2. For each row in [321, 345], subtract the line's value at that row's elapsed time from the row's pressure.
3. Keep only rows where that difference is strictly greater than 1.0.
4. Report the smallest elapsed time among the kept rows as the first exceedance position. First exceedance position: 327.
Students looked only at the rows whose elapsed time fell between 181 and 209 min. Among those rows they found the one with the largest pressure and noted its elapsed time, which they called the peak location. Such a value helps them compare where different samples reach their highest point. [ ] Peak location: 183 min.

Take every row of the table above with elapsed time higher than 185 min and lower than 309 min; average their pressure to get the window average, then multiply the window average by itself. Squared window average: 572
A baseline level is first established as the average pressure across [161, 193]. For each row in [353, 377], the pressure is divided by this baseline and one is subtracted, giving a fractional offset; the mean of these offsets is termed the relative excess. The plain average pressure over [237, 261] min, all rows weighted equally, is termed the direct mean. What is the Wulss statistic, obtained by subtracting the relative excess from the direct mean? 17.6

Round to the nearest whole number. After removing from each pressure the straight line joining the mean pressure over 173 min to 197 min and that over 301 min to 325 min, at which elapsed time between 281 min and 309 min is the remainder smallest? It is 283 min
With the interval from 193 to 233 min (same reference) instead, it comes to 199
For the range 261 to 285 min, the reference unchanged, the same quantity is 263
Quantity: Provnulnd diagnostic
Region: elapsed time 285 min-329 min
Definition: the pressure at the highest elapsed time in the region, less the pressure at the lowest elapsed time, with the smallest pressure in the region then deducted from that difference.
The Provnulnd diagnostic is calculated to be -22.5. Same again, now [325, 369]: -24.3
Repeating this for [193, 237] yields -16.1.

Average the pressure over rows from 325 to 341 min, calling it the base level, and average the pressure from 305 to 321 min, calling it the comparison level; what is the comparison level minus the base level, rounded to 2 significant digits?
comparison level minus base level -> 3.2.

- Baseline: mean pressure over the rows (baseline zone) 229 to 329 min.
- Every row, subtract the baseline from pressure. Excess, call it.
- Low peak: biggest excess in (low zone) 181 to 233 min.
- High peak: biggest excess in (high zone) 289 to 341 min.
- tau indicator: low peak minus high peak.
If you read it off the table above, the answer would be -12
